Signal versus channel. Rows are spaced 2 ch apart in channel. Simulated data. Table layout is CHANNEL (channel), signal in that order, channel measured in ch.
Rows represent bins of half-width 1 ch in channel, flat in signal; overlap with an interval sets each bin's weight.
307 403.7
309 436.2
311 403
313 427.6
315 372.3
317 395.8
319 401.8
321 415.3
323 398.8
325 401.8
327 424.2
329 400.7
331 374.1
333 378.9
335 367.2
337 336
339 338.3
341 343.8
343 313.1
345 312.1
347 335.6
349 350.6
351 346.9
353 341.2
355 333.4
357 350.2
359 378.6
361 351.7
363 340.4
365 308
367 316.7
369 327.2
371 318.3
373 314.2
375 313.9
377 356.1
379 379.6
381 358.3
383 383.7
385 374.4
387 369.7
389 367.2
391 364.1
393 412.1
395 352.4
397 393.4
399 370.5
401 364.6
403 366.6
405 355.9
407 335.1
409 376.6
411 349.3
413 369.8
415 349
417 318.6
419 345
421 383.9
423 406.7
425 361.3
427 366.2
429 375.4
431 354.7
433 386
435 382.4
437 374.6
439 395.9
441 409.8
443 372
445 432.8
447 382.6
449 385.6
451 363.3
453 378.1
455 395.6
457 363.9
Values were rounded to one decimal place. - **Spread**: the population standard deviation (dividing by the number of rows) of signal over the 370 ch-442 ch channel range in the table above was 24.6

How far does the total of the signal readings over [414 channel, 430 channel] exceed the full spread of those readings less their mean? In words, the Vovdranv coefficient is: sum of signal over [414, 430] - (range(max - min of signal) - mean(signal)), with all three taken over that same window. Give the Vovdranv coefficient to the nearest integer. 3181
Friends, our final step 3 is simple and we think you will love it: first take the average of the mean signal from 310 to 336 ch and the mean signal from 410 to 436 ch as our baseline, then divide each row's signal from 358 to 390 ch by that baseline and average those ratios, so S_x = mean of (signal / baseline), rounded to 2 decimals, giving 0.91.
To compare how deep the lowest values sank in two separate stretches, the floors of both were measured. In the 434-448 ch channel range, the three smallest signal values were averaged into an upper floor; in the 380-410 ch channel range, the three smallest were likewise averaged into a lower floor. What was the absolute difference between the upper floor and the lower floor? 29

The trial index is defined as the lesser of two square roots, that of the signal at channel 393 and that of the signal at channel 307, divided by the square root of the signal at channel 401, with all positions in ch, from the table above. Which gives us 1.052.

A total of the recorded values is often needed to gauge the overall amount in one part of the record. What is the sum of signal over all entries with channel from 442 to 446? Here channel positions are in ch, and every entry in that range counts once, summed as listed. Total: 805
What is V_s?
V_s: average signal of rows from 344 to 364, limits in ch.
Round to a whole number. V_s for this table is 344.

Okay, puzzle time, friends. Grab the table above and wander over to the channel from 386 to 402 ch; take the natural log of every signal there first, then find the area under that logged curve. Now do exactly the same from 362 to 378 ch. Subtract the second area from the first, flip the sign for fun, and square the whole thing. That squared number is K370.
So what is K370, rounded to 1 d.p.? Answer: 5.2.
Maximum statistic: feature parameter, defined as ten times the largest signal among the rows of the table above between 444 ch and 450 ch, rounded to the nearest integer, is 4328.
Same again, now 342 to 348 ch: 3356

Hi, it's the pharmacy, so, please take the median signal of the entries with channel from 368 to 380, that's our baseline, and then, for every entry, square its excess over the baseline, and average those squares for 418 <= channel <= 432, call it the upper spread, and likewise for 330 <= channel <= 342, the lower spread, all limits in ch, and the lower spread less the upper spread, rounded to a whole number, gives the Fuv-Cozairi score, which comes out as -1198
